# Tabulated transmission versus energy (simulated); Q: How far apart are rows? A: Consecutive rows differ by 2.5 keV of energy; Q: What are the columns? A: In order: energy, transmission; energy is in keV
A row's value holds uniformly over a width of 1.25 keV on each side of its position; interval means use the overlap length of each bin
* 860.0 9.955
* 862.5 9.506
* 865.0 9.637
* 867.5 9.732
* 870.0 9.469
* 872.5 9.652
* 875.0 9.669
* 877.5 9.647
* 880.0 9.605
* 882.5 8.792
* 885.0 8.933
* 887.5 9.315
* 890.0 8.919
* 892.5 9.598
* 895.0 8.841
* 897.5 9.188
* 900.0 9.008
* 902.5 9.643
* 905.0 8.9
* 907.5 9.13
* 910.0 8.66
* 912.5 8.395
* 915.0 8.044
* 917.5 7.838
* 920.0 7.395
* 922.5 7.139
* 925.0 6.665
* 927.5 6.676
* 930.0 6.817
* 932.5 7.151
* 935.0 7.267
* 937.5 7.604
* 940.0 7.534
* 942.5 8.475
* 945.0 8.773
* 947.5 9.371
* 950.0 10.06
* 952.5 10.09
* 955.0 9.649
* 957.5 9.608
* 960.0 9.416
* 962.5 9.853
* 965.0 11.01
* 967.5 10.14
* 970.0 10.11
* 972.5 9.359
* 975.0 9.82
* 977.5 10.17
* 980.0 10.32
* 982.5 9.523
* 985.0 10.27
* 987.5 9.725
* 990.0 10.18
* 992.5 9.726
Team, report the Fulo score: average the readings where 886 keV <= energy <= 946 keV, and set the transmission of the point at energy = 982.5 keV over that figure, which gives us 1.16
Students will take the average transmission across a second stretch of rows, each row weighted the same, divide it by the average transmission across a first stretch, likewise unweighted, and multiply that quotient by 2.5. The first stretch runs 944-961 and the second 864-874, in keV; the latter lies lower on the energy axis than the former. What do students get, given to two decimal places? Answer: 2.51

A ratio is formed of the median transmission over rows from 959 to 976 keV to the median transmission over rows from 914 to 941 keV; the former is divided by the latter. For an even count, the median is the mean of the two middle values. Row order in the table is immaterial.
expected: 1.36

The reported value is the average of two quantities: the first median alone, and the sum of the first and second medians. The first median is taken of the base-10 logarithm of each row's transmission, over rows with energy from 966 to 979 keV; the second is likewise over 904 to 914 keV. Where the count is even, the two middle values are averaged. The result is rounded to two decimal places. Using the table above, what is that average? 1.48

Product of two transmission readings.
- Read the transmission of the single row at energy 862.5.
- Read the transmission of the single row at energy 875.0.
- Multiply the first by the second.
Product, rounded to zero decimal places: 92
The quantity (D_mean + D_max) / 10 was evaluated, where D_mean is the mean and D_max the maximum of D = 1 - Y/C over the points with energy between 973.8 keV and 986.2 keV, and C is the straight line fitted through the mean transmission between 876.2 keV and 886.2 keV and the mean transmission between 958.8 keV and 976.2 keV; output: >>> 0.0060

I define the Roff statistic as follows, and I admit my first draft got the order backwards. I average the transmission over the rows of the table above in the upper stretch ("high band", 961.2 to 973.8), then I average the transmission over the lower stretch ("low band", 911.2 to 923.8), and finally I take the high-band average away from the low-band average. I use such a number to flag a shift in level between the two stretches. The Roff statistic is -2.3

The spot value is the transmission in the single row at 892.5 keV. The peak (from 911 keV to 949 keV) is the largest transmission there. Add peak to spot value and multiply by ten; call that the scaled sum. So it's 190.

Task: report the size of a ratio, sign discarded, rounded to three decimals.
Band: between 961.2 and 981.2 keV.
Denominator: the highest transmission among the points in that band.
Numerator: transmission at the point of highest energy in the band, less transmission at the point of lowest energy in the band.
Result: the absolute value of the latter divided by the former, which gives 0.042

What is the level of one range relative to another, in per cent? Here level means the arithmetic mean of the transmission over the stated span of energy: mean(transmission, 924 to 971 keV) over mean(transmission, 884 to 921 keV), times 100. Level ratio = 100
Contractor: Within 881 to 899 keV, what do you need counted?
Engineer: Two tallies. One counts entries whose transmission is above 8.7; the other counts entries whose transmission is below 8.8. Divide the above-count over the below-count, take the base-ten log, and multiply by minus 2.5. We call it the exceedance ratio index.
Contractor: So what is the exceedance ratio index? -2.1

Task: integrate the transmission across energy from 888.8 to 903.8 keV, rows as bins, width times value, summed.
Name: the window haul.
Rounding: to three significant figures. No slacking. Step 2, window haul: 138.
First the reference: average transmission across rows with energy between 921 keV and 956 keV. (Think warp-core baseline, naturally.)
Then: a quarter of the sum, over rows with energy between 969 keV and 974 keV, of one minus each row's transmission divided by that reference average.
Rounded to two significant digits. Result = -0.10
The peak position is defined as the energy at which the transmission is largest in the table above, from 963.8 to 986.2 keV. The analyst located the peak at 965.0 keV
